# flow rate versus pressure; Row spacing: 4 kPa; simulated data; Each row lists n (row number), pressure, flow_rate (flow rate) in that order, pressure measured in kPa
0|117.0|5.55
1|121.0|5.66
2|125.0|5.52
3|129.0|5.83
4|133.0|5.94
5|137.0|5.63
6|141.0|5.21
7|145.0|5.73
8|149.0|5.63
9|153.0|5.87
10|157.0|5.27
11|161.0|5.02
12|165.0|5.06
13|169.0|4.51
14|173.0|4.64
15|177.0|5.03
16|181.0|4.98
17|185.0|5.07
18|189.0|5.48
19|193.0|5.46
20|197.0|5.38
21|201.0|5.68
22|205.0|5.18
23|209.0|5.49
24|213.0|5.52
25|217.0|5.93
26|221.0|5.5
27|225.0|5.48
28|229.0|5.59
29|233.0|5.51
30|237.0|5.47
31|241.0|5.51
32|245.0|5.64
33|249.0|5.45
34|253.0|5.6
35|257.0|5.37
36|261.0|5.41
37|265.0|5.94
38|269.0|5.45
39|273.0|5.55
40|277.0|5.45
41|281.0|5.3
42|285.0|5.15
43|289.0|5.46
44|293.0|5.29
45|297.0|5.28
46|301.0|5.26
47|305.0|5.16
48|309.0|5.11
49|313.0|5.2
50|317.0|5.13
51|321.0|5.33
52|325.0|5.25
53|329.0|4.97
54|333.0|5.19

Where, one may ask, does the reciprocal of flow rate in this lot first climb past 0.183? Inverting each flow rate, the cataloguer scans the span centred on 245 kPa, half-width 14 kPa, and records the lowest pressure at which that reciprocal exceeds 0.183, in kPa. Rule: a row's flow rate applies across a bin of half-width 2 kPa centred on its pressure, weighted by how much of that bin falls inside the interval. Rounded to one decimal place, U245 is 249.0 kPa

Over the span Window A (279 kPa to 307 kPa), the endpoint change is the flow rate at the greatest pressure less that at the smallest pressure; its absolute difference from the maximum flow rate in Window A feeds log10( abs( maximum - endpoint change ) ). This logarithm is 0.75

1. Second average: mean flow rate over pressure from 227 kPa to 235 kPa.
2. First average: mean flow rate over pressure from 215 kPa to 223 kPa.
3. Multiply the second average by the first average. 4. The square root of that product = 5.63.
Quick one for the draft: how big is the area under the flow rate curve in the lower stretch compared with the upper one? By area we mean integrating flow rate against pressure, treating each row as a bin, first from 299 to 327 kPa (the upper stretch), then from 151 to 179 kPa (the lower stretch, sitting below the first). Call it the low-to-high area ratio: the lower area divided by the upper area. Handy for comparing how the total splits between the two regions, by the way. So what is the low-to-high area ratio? 0.97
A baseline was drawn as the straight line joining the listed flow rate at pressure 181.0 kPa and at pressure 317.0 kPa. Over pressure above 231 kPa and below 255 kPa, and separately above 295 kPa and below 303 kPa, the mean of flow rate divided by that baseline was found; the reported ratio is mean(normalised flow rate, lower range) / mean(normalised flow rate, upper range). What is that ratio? 1.06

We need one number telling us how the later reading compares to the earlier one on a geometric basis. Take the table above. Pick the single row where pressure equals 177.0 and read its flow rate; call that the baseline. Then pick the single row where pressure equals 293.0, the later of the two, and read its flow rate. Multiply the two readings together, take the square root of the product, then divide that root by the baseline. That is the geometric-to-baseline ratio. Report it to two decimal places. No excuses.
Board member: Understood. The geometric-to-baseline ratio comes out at 1.03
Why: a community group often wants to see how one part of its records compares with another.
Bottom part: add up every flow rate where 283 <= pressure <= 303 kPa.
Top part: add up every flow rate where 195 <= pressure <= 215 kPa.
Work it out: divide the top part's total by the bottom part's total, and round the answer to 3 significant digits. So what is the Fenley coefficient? 1.03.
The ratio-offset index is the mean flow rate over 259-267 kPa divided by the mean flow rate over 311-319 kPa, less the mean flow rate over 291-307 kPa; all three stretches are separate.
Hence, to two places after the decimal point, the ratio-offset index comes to -4.15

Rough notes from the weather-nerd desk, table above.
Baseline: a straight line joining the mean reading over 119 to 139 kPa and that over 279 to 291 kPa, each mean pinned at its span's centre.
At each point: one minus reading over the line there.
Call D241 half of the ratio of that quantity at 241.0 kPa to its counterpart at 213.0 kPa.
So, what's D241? 1.75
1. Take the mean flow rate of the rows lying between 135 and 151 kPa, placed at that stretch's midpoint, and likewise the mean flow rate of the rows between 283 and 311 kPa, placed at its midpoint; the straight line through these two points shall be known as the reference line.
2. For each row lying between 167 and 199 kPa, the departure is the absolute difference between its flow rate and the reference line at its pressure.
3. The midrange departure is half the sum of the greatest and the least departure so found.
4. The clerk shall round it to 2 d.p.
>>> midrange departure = 0.50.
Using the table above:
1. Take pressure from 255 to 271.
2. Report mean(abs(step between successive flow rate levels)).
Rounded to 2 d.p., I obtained 0.35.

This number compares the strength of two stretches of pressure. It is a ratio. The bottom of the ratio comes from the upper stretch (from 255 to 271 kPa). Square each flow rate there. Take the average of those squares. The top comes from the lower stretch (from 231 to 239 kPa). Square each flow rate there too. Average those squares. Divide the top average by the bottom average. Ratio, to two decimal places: 0.98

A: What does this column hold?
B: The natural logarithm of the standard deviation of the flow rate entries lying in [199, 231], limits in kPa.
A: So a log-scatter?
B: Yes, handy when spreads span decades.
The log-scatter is -1.6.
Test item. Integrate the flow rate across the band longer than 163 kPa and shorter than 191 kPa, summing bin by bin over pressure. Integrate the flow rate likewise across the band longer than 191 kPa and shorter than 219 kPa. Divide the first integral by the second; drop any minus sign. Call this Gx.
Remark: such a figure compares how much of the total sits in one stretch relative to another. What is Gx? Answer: 0.90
